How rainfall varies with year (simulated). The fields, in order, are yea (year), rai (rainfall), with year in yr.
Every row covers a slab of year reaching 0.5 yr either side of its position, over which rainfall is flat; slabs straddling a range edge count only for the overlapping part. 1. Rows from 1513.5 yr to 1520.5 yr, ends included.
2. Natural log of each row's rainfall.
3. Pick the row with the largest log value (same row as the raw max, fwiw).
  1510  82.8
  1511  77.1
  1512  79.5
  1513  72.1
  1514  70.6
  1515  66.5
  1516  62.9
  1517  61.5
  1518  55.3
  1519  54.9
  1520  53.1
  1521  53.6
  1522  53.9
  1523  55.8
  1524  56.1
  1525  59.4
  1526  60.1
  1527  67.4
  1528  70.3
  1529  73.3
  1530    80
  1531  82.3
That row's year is 1514 yr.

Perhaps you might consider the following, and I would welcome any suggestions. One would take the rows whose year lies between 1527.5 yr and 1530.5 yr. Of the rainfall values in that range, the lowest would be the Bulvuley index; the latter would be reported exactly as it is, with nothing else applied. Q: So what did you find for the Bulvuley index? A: 70.3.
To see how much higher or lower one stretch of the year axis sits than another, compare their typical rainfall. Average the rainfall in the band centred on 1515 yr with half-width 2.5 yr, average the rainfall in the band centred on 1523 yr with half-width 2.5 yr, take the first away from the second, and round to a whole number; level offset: -11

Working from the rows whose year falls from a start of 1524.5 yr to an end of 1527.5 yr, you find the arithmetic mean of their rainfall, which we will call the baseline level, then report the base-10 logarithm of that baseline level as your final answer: 1.79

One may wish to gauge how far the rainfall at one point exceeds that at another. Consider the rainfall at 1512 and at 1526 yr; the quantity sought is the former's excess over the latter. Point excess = 19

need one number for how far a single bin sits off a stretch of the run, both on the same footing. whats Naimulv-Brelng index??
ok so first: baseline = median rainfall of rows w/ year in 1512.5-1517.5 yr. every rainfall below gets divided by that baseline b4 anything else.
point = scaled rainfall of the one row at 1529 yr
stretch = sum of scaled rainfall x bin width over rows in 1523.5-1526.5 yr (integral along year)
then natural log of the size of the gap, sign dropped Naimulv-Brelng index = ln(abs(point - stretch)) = 0.43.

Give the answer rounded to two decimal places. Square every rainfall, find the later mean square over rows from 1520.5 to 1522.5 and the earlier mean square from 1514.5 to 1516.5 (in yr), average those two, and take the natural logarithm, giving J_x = 8.17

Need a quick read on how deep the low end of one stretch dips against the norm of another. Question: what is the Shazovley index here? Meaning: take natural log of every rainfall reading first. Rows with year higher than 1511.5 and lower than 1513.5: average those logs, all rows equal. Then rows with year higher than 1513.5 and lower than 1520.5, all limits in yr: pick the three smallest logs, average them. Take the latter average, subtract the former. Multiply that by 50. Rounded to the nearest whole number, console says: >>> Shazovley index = -17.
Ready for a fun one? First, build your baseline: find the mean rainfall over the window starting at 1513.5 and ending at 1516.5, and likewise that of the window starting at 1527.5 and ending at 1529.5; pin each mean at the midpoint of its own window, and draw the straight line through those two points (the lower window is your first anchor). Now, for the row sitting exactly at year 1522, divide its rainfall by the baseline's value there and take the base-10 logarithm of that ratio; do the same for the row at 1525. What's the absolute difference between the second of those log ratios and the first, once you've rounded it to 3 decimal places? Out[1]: 0.035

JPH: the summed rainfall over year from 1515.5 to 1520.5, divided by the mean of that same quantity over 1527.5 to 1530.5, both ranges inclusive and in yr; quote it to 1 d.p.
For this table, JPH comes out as 3.9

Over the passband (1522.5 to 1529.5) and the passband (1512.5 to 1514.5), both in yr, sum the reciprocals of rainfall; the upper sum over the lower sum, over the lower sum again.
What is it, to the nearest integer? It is 142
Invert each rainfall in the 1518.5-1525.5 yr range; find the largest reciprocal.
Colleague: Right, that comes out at 0.0188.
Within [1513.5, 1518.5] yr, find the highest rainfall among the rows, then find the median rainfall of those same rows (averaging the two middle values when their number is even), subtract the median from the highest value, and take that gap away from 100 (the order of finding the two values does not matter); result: 92.3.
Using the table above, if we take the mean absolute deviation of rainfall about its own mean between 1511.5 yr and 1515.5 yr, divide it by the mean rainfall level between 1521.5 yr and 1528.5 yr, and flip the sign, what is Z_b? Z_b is -0.061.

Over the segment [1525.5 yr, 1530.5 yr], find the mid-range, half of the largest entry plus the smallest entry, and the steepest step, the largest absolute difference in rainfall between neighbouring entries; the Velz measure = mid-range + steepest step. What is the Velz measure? 77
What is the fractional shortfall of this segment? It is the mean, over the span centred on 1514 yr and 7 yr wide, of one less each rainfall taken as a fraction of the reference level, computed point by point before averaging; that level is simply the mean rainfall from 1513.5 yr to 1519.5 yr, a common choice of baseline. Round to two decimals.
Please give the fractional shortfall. -0.13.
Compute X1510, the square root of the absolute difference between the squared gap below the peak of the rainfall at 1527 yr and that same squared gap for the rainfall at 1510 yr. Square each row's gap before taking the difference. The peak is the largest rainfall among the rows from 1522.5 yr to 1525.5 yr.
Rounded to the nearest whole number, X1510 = 22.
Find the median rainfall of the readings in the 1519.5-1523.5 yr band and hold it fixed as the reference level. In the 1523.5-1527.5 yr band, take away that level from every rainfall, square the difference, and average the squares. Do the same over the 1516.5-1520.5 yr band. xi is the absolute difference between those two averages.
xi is 50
